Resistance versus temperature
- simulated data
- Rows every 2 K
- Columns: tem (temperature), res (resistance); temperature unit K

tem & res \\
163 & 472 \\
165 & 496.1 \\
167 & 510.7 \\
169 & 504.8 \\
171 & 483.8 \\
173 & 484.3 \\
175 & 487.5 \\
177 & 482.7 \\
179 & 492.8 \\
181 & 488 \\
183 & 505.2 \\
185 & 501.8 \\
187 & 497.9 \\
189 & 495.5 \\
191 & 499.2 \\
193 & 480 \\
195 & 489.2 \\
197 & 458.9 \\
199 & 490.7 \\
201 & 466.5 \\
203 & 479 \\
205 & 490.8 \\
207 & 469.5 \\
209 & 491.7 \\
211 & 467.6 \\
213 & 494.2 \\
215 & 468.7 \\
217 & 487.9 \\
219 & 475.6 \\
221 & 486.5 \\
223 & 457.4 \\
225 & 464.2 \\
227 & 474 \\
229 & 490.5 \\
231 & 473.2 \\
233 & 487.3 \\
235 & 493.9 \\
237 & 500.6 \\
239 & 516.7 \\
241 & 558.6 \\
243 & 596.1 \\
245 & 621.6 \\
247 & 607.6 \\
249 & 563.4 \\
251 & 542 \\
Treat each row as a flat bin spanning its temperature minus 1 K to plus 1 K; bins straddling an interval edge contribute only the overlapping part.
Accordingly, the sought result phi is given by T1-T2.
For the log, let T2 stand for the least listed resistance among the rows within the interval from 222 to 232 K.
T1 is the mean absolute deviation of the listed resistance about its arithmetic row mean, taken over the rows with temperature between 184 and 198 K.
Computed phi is -446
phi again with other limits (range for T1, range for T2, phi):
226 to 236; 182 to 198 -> -451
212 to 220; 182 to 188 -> -488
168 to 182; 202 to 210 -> -464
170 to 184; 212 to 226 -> -452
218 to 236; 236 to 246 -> -490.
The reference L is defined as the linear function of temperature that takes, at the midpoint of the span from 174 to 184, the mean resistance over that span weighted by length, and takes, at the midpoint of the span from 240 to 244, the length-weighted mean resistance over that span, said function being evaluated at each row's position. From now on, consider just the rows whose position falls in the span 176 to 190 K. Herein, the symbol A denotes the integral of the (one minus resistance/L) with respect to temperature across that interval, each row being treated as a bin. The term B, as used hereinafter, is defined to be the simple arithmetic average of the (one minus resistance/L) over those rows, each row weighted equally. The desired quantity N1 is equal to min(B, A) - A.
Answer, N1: 0.0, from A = 0.1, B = 0.00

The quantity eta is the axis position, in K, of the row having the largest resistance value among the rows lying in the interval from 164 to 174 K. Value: 167 K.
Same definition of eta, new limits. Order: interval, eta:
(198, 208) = 205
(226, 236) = 235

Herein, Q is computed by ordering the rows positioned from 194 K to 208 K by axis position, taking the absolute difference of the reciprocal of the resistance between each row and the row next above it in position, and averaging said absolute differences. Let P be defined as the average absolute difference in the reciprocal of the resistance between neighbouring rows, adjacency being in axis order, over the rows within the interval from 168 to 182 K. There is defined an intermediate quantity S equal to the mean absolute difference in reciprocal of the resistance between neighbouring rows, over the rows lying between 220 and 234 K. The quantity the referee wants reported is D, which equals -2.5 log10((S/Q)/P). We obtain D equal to -10.9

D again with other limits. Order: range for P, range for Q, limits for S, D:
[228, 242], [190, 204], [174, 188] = -9.2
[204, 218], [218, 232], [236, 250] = -10.4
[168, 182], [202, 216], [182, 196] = -10.0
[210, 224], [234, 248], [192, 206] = -10.3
